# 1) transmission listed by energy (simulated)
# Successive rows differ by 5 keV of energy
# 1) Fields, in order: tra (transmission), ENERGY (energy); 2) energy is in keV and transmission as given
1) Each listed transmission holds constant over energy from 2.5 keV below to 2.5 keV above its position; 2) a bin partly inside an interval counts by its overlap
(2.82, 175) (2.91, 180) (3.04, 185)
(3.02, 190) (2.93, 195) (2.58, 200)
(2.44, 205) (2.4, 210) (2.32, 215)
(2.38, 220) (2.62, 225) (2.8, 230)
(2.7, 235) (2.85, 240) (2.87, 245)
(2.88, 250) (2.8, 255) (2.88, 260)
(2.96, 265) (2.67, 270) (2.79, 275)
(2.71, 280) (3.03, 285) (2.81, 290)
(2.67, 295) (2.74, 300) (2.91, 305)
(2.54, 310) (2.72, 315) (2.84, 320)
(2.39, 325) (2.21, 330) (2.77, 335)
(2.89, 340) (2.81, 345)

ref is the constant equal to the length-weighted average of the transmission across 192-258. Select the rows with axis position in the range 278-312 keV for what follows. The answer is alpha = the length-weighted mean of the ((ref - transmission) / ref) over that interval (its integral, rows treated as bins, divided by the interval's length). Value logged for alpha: -0.043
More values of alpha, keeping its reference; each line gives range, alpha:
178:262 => -0.024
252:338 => -0.026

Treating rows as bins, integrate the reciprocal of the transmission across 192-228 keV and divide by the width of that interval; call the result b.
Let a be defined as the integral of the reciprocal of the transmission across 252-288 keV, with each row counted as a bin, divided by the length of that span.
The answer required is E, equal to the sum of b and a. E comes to 0.750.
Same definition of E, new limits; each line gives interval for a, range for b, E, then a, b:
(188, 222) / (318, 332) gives 0.800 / 0.392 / 0.408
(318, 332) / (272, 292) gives 0.762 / 0.408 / 0.354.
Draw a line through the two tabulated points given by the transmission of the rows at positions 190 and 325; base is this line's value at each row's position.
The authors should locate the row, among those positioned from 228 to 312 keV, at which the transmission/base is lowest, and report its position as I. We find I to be 235 keV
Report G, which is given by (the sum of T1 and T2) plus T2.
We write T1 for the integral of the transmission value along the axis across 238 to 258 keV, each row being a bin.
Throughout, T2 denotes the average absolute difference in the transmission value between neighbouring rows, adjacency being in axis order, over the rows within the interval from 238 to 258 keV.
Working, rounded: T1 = 57.0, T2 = 0.04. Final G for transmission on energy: 57.1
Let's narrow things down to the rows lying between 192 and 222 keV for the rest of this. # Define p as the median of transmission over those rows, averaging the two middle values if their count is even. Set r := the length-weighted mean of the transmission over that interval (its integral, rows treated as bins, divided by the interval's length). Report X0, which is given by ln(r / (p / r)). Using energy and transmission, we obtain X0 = 0.96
